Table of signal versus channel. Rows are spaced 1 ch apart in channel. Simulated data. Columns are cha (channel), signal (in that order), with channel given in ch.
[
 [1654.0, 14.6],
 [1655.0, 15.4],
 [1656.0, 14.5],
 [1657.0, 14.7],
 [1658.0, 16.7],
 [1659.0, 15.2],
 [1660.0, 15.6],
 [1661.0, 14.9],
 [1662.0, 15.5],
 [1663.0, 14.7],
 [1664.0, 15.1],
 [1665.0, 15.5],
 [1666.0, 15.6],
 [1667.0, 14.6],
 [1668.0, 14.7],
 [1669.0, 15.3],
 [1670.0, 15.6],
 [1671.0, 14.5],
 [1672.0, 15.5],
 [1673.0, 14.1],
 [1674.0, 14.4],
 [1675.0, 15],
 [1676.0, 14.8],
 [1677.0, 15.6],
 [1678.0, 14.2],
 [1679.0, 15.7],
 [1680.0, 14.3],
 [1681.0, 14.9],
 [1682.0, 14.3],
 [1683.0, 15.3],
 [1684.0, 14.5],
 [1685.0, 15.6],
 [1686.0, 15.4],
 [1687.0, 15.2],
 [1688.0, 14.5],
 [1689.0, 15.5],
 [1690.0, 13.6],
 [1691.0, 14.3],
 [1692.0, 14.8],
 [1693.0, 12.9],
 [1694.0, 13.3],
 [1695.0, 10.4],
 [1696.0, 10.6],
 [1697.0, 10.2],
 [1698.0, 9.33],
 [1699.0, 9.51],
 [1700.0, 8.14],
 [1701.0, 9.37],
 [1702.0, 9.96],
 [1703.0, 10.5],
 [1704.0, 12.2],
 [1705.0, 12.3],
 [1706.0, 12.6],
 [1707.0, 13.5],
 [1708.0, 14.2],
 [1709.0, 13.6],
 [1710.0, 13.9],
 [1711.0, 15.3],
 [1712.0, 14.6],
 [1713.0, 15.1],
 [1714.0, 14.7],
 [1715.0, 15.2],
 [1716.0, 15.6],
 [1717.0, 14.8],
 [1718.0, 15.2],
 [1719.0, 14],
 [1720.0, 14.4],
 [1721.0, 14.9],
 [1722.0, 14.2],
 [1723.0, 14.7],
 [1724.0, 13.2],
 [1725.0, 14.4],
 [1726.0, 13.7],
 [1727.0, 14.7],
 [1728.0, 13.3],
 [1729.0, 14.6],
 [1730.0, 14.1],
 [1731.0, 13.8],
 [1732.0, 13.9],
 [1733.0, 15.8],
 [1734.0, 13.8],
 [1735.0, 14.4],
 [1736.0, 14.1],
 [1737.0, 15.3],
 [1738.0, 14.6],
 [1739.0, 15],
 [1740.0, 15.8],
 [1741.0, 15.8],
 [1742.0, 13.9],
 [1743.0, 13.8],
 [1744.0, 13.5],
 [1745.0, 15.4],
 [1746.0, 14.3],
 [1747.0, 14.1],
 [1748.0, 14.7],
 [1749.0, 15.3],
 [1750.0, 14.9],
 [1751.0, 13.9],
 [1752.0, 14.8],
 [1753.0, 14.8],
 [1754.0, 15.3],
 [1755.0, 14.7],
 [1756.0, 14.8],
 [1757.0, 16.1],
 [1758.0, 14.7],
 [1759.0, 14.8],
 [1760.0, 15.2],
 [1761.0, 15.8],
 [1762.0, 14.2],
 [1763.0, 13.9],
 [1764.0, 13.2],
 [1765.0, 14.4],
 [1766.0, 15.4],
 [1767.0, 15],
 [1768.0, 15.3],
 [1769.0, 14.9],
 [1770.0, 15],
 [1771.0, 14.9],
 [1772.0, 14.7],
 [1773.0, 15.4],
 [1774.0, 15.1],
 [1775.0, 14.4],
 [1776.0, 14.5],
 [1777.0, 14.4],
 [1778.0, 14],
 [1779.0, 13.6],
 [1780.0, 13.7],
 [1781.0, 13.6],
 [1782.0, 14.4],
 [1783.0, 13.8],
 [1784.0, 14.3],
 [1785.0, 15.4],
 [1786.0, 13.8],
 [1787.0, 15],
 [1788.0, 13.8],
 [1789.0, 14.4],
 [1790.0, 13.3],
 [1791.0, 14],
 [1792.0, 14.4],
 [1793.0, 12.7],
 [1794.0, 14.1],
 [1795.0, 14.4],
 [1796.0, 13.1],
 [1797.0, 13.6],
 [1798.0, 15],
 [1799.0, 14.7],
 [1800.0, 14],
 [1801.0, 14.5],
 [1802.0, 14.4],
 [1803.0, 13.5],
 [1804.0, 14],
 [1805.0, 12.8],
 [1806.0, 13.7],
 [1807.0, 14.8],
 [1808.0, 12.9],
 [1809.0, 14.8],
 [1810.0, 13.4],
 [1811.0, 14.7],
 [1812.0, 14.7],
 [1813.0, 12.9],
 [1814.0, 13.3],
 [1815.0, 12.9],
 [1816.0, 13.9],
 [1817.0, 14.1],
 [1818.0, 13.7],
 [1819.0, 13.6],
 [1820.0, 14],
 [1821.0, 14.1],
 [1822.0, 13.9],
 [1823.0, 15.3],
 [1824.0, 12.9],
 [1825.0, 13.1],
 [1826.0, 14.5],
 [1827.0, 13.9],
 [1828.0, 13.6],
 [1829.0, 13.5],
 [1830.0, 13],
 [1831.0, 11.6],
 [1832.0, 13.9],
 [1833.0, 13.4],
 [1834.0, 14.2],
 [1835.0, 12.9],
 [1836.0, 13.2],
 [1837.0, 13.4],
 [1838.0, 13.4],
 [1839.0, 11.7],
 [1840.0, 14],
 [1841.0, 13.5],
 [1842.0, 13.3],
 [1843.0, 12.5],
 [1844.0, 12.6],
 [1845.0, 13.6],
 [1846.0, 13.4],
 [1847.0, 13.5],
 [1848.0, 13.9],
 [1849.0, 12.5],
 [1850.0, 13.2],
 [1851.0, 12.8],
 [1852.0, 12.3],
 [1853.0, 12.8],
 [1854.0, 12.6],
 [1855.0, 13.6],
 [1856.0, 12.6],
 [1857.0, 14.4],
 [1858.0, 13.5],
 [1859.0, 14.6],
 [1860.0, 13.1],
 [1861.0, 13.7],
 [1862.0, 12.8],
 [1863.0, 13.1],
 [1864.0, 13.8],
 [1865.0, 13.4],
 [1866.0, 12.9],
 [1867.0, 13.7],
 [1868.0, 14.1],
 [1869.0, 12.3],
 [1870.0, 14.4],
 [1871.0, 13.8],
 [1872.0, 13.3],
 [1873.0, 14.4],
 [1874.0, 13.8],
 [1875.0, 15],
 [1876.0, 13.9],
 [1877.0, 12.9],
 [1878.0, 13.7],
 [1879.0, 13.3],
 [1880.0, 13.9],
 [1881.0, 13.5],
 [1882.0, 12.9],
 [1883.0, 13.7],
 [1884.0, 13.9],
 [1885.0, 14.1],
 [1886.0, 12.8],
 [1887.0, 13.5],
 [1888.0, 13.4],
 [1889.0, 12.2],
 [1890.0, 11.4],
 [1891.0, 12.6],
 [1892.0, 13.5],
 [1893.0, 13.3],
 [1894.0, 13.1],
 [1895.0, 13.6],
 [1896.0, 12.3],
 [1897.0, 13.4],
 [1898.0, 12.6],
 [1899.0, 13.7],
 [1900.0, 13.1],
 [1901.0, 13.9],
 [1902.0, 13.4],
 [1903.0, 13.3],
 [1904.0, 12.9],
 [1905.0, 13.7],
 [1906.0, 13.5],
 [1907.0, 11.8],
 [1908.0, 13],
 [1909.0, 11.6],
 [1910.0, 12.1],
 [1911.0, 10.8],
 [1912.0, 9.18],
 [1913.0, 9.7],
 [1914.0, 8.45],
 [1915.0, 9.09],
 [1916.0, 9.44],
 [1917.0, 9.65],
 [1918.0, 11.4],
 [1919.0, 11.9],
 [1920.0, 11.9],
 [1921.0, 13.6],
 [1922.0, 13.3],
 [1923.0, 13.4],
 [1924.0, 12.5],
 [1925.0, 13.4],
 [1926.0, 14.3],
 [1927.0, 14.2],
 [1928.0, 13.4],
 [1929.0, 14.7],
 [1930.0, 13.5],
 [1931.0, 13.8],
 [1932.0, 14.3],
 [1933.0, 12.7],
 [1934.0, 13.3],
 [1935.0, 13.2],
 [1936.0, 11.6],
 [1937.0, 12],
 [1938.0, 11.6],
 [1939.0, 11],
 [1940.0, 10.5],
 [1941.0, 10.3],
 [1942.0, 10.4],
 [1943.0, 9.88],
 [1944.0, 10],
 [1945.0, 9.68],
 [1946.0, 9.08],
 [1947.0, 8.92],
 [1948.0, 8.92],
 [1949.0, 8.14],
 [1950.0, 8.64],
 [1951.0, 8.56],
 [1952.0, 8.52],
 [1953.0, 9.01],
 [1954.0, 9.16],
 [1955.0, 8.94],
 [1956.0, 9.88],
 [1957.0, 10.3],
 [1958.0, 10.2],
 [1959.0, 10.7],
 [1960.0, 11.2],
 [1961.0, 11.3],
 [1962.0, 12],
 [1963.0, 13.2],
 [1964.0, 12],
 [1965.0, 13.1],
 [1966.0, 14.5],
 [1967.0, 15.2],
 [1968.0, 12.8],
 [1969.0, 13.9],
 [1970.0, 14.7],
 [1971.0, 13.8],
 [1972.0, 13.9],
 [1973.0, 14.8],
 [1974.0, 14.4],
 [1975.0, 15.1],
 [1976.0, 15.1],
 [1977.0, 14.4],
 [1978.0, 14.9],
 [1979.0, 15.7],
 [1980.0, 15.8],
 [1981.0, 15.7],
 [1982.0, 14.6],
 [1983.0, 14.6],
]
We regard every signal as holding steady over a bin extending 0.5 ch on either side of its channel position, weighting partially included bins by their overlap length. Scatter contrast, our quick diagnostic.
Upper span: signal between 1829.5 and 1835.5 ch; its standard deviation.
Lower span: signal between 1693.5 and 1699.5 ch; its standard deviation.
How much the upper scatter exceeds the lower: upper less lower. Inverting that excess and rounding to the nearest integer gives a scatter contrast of -2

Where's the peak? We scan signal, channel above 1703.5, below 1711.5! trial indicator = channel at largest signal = 1711.0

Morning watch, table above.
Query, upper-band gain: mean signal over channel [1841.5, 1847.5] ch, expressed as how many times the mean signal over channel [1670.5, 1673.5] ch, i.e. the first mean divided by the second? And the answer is 0.89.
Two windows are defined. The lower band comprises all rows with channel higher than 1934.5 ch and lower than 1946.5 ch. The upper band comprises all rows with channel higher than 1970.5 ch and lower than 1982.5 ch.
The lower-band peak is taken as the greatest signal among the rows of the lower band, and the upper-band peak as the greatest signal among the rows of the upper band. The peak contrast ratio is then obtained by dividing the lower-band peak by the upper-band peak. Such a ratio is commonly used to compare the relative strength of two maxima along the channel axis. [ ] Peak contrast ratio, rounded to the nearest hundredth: 0.84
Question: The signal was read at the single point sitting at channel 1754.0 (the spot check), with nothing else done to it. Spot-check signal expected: 15.3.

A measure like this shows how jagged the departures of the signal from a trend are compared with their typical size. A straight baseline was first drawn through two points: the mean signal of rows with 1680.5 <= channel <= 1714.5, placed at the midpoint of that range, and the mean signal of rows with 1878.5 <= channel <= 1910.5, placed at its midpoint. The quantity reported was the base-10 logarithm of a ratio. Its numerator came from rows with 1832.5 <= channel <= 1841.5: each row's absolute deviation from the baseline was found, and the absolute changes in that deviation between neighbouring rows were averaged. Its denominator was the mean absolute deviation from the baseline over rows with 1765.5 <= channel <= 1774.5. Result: -0.6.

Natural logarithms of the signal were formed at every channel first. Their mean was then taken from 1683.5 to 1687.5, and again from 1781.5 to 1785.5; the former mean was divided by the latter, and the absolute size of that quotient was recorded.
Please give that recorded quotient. 1.02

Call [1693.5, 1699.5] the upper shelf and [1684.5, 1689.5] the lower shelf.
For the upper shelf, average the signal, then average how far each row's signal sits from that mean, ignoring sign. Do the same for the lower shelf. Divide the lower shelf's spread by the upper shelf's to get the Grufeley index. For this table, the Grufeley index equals 0.34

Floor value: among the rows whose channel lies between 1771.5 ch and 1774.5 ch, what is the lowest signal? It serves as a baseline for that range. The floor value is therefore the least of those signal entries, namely 14.7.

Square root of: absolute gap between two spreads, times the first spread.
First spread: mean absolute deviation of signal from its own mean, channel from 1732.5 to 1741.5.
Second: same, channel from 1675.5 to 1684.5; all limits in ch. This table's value 0.34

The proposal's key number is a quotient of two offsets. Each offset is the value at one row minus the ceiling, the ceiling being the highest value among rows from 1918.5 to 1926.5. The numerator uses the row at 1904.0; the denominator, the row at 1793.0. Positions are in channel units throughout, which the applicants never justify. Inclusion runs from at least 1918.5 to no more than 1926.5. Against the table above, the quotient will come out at 1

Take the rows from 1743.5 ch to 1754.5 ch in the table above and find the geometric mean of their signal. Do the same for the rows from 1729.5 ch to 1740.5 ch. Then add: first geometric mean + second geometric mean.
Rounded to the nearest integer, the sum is 29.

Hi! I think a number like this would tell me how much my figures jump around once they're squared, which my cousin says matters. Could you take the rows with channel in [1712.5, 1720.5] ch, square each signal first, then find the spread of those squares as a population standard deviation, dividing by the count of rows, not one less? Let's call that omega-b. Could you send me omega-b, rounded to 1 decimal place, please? 14.1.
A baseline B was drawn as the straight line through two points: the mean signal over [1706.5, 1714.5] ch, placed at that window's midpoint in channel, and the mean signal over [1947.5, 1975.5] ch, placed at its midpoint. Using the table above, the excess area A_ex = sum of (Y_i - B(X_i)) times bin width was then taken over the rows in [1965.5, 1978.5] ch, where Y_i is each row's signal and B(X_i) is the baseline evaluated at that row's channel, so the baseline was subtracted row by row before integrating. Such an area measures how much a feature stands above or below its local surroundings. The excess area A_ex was 37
